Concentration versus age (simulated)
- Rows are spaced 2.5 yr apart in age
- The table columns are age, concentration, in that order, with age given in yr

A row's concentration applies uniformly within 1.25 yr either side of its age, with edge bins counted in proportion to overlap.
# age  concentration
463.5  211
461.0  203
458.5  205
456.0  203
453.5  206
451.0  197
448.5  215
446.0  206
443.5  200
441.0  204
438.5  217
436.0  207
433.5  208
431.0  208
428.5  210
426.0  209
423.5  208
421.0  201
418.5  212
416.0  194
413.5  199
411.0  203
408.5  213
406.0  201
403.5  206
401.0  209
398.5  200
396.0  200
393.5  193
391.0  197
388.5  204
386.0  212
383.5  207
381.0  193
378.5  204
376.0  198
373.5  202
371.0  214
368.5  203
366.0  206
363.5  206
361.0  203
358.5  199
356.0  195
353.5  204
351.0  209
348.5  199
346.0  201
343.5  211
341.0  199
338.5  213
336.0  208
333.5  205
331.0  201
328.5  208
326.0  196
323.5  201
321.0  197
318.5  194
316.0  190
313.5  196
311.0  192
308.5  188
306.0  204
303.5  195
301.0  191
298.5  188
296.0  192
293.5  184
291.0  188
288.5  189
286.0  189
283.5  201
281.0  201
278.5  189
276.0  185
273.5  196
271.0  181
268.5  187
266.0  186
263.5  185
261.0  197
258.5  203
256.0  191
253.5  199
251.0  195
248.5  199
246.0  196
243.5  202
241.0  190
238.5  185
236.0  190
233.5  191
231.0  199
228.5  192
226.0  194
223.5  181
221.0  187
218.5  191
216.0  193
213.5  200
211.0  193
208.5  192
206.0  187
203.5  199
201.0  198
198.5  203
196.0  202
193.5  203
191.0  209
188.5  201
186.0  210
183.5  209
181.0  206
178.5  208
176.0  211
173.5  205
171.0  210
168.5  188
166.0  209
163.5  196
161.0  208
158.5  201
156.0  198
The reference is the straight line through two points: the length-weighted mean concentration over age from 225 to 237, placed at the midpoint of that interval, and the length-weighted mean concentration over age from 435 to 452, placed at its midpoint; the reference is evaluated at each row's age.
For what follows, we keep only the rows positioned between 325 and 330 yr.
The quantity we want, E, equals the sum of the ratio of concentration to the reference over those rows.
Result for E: 2.03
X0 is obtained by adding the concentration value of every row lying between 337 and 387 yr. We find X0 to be 4078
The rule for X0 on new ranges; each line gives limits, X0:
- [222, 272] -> 3843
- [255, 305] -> 3818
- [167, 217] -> 4027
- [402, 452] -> 4118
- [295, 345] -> 3969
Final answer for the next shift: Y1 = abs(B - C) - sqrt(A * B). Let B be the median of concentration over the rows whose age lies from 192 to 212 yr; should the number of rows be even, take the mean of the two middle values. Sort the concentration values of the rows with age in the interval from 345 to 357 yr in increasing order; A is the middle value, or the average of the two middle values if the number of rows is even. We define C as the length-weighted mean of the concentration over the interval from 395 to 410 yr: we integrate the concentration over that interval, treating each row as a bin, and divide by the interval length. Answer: -193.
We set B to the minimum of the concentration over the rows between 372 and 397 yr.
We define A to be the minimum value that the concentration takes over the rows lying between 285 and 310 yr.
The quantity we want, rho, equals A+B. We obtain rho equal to 377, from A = 184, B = 193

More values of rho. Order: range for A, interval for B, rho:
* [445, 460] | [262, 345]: 378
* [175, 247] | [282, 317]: 365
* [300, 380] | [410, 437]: 382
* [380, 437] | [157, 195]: 381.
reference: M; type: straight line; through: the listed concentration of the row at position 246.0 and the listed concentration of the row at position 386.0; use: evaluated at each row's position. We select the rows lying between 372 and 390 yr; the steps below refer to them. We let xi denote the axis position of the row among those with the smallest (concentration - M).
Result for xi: 381.0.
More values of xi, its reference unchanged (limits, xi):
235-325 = 271.0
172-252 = 223.5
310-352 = 316.0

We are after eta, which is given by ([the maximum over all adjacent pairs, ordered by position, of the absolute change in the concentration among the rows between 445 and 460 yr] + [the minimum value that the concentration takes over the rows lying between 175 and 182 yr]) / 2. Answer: 112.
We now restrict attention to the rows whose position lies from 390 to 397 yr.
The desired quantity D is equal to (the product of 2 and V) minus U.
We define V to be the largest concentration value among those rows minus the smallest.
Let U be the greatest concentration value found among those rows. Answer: -186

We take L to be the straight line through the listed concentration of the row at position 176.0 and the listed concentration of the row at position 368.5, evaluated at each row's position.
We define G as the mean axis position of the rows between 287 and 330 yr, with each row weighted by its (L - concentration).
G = 303.7 yr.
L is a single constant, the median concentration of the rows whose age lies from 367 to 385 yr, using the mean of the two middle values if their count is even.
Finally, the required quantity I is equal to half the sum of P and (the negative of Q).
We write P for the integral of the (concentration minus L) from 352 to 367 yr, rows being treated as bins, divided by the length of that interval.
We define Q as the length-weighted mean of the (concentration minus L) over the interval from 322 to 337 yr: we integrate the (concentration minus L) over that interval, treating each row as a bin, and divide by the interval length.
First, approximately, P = -1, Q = 0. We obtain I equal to -0.4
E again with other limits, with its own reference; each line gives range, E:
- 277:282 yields 1.99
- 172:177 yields 2.19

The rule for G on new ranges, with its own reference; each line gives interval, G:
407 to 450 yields 432.6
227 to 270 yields 248.7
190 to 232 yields 214.3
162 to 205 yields 183.2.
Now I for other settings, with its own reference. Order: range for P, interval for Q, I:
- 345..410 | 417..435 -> -2.4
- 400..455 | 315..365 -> 2.0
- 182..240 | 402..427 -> -4.3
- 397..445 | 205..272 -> 6.8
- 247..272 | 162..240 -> -2.8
